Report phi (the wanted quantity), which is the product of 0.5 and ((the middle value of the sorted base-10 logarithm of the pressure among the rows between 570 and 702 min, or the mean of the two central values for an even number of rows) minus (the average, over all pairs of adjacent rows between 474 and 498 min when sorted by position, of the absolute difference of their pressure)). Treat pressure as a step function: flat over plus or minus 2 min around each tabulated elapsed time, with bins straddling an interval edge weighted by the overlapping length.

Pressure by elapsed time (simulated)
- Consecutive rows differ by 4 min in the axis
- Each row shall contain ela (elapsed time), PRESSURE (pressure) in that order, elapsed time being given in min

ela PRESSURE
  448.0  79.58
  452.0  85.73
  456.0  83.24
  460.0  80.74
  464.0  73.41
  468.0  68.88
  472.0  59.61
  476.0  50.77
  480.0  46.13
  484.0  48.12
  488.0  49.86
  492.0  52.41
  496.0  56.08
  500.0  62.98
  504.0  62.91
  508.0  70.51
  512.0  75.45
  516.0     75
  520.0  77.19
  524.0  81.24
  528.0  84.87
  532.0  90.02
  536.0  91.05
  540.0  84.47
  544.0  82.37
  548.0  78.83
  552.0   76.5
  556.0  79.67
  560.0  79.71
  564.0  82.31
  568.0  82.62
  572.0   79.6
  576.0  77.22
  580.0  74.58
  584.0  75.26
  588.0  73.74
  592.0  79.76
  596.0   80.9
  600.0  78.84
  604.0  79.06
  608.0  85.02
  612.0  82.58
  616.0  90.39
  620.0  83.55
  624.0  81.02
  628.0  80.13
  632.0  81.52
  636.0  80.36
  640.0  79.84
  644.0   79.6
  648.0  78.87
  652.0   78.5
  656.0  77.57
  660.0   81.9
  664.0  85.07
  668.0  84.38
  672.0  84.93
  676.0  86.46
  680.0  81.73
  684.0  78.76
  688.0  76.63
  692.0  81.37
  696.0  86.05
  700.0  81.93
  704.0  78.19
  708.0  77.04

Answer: -0.5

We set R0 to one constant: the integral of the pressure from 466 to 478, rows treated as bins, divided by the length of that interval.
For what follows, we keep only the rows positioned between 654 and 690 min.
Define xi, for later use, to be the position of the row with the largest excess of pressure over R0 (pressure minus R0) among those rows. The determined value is 676.0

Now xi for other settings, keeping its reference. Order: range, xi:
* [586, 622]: 616.0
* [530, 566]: 536.0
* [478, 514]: 512.0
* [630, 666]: 664.0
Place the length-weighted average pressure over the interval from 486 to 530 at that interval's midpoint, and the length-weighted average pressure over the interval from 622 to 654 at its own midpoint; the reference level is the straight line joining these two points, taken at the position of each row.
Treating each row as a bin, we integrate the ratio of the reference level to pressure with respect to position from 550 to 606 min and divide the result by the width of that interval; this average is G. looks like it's 0.95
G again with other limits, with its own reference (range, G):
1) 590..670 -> 0.97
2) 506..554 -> 0.87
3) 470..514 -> 1.18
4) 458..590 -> 0.99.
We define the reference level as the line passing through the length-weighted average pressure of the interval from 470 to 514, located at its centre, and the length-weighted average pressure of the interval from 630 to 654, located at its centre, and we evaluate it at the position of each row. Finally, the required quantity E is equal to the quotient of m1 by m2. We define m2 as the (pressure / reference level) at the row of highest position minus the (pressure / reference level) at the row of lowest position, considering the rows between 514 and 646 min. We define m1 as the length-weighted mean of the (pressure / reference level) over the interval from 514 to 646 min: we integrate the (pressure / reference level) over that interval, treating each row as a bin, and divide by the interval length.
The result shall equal -5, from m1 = 1.15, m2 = -0.23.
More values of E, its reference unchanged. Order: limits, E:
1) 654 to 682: 104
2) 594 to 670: -11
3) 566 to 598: -12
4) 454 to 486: -2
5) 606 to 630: -10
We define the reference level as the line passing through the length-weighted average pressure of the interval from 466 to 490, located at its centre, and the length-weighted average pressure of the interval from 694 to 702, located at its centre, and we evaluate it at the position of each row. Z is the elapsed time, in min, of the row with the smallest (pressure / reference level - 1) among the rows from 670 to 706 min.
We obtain 704.0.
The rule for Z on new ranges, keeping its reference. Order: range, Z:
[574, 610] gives 588.0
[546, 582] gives 580.0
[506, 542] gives 508.0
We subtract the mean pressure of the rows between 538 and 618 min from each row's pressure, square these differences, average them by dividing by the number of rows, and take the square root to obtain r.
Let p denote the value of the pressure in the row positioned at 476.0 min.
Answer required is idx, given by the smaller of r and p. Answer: 3.8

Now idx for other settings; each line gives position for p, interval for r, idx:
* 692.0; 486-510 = 7.1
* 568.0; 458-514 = 10.8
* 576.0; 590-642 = 3.0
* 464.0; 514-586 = 4.6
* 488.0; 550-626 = 3.8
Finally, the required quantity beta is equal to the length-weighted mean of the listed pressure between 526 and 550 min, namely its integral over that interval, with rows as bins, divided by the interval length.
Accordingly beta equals 85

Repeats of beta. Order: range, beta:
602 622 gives 84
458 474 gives 71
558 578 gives 80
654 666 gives 82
